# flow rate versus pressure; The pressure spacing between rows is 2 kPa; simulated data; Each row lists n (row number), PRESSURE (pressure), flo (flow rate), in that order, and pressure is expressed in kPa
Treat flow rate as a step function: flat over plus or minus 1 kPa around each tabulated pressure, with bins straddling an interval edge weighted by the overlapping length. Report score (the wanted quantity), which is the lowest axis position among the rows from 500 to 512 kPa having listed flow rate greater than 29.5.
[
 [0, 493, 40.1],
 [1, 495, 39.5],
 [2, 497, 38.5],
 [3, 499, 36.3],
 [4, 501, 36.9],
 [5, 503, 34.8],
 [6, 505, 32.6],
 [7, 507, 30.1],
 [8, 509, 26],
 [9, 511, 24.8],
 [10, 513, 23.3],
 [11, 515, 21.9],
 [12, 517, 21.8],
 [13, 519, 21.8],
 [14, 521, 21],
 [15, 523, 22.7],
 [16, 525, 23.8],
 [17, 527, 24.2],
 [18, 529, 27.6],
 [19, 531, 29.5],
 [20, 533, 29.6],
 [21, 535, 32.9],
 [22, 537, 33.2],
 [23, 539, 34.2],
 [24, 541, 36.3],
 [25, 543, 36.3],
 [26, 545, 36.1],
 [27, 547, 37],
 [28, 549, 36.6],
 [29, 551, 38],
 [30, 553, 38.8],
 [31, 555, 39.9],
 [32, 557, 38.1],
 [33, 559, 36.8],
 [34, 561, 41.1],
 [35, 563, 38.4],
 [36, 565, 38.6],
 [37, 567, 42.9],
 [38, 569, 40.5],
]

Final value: 501 kPa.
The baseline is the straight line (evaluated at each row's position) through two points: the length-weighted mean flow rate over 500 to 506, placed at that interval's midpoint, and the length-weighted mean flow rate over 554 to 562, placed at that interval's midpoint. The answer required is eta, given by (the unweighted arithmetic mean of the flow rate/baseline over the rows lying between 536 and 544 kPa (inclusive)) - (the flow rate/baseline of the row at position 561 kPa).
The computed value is -0.1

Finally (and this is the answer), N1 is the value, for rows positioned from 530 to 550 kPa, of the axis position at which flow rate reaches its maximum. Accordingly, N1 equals 547 kPa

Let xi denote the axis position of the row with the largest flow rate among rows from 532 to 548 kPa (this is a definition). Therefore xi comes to 547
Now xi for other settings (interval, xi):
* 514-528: 527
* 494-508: 495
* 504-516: 505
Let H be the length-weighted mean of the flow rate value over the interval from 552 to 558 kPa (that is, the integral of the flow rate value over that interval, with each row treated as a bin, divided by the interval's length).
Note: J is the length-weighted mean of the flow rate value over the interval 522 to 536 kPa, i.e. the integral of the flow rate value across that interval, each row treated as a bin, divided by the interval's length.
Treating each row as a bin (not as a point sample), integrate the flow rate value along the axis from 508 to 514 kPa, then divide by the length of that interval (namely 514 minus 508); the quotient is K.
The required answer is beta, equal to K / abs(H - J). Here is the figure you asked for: 2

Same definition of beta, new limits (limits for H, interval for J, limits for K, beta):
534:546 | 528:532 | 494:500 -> 6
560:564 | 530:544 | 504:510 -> 4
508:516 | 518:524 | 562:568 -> 18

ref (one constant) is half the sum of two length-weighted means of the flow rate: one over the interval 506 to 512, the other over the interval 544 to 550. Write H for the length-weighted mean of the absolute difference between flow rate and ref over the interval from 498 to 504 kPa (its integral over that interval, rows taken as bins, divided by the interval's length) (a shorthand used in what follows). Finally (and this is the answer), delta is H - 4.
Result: 0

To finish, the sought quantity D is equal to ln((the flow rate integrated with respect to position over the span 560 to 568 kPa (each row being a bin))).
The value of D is 5.77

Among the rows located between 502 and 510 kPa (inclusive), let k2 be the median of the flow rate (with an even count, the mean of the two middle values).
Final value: 31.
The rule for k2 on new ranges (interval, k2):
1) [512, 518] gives 22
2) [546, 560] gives 38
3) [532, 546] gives 34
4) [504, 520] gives 24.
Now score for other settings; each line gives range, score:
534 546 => 535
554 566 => 555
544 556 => 545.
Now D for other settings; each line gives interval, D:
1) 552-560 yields 5.73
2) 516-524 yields 5.16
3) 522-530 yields 5.28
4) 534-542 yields 5.61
